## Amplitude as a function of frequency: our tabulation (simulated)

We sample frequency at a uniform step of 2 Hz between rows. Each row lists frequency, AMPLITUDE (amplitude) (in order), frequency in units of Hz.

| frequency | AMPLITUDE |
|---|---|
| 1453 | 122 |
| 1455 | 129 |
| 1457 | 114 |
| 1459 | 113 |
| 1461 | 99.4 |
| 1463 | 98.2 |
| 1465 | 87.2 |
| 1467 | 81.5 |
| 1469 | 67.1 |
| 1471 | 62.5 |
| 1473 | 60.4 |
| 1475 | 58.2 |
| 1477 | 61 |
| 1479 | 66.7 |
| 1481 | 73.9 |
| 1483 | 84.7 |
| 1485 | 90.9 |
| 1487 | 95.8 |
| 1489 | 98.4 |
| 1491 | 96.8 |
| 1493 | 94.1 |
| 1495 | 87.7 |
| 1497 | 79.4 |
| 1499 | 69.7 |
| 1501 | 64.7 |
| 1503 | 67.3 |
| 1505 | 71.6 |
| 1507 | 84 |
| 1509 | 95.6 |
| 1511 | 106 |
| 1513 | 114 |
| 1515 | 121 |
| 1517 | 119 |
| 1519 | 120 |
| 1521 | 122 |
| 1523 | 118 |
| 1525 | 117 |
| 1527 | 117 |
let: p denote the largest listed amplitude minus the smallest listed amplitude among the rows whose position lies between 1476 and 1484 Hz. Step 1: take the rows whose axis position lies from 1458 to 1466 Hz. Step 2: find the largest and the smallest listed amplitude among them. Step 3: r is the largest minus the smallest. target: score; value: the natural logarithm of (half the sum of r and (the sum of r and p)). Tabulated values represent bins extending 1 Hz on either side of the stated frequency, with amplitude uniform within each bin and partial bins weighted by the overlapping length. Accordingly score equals 3.63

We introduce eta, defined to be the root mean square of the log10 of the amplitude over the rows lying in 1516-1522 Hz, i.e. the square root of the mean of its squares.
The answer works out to 2.08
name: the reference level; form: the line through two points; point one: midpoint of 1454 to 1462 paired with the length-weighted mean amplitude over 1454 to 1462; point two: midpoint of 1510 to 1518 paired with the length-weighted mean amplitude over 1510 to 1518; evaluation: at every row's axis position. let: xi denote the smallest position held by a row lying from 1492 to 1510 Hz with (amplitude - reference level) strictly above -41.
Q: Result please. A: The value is 1493 Hz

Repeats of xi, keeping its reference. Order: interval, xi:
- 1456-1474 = 1457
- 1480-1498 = 1481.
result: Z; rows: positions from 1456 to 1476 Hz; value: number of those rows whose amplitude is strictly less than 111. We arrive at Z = 8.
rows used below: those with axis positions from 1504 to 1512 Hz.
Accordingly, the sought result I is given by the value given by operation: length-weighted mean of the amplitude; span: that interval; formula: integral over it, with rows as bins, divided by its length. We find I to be 89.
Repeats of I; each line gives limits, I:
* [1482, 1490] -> 92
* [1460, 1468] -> 92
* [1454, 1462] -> 114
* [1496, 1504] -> 70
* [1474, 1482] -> 65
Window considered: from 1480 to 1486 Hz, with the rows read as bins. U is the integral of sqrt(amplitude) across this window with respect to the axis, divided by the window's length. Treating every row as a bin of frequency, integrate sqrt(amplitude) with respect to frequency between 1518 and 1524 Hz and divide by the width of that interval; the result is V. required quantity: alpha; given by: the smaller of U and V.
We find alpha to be 9.1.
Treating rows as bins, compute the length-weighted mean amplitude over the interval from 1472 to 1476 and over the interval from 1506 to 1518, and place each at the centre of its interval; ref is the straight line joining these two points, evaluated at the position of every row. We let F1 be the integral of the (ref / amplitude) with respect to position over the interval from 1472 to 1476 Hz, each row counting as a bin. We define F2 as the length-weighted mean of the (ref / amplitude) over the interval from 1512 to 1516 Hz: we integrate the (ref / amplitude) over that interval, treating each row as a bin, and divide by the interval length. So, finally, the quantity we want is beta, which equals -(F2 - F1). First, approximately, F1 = 4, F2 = 0.93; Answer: 3.1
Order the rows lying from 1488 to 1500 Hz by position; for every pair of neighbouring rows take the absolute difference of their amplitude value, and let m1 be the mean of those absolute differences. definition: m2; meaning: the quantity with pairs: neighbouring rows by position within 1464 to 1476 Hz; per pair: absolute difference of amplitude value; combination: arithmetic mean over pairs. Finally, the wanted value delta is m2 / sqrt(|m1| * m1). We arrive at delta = 1.0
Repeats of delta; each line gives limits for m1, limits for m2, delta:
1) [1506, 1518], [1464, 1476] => 0.7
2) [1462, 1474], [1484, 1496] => 0.5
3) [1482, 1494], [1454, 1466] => 2.3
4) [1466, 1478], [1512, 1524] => 0.6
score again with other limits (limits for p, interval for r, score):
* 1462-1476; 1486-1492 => 3.12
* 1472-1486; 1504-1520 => 4.19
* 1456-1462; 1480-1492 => 3.46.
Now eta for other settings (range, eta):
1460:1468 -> 1.96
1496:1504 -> 1.85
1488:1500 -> 1.94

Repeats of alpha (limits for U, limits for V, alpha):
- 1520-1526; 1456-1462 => 10.4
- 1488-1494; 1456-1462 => 9.8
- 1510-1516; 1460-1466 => 9.7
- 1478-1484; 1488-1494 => 8.7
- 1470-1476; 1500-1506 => 7.8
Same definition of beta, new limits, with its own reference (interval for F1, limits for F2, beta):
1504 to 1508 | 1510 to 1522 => 4.2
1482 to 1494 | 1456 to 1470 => 9.3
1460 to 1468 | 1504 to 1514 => 3.0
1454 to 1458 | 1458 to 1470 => 0.7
